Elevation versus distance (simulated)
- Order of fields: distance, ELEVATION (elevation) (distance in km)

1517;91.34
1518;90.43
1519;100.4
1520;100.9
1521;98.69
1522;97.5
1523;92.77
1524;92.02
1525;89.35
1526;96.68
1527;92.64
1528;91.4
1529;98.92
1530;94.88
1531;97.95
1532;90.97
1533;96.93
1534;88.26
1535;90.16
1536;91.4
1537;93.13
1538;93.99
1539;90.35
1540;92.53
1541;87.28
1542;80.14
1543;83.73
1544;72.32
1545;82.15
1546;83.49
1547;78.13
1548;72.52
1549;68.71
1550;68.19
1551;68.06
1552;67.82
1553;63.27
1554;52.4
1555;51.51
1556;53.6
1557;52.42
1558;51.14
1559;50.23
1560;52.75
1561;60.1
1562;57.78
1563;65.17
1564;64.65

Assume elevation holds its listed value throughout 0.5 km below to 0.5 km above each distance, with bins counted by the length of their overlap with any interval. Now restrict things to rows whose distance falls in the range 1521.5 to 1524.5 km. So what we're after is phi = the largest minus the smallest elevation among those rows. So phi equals 5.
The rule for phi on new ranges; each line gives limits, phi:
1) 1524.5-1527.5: 7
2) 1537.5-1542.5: 14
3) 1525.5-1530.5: 8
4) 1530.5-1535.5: 10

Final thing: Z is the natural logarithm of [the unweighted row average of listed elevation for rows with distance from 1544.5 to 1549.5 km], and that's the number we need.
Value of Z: 4.34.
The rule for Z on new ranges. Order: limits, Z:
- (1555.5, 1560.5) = 3.95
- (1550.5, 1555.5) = 4.10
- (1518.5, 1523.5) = 4.59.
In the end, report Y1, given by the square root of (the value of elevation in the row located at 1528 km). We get 9.6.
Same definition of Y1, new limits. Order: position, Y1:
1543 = 9.2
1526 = 9.8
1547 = 8.8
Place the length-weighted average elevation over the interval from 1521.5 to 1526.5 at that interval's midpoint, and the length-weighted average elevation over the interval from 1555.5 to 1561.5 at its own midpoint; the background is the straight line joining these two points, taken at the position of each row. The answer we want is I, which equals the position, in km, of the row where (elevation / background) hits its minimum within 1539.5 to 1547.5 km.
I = 1544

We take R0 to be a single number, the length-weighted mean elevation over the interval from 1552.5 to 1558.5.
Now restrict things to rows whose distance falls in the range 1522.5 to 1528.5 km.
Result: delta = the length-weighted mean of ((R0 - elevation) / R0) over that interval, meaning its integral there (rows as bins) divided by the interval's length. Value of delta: -0.71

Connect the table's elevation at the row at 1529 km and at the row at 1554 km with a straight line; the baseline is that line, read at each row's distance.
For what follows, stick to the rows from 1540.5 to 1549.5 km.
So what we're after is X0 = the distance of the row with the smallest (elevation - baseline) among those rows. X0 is 1544 km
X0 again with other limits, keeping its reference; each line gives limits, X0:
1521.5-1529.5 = 1523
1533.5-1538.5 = 1534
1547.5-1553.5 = 1549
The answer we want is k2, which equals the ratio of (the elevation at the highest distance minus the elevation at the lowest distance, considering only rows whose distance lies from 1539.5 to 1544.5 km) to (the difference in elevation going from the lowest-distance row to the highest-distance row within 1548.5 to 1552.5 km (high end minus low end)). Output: 22.7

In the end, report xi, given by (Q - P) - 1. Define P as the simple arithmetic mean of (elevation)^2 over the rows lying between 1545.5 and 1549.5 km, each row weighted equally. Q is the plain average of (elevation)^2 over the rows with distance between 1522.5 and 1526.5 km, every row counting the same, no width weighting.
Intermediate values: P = 5764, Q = 8601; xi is 2836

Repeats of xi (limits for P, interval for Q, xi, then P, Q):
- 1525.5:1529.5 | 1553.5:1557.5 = -6263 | 9017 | 2755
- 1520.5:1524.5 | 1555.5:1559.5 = -6391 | 9080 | 2690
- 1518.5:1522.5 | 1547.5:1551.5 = -5062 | 9877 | 4816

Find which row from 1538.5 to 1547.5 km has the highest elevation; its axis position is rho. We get 1540 km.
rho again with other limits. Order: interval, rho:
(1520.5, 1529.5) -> 1529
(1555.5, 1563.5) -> 1563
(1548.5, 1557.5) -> 1549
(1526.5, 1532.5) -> 1529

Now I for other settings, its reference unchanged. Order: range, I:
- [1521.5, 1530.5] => 1525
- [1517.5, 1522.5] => 1518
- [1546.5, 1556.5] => 1554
